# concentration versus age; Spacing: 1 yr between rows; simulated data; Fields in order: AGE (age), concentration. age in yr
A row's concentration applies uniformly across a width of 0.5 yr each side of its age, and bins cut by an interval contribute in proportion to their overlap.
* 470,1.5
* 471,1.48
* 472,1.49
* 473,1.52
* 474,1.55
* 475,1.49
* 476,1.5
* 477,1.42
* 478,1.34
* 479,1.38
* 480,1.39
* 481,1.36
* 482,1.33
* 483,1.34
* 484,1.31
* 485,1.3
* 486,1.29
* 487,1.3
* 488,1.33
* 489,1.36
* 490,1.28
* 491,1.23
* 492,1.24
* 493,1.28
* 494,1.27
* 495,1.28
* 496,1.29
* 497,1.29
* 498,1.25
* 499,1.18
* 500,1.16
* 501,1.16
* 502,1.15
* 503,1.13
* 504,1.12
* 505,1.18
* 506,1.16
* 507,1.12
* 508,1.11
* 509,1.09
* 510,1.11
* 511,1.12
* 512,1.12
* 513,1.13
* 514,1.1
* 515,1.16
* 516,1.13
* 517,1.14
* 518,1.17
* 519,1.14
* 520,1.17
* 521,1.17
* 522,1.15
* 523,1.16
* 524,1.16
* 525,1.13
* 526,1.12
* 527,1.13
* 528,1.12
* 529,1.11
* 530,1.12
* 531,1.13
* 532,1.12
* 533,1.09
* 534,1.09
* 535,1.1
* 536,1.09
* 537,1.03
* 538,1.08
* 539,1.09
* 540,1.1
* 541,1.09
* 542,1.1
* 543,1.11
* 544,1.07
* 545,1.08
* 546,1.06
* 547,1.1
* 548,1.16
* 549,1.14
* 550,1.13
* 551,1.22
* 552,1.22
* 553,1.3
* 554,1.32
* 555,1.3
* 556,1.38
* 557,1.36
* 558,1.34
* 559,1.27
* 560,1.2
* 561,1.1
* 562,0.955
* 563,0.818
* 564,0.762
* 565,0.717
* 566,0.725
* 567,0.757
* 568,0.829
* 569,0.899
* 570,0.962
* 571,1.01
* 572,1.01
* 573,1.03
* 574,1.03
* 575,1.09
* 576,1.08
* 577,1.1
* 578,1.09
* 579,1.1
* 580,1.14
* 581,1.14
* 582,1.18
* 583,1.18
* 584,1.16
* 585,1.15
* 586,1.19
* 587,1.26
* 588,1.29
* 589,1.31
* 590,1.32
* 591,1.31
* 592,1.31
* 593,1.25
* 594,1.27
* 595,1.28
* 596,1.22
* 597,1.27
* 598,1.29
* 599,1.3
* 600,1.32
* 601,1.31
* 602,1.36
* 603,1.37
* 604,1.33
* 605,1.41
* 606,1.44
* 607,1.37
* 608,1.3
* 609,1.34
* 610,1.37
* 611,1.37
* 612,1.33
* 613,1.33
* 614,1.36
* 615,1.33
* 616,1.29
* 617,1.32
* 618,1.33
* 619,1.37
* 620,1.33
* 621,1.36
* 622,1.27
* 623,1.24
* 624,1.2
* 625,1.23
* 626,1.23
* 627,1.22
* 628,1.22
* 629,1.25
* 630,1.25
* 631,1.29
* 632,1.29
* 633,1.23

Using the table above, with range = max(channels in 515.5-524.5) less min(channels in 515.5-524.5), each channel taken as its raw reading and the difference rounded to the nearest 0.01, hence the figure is 0.04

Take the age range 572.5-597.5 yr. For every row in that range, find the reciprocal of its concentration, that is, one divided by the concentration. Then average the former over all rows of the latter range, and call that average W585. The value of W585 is 0.85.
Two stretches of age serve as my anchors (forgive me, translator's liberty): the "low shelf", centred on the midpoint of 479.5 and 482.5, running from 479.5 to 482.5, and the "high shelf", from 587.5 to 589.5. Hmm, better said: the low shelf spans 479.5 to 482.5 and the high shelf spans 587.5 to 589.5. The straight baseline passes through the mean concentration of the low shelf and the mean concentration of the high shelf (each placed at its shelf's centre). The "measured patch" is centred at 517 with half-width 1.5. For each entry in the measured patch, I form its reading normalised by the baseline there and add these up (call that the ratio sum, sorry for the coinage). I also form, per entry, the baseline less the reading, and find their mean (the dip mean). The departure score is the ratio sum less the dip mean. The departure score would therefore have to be 2.4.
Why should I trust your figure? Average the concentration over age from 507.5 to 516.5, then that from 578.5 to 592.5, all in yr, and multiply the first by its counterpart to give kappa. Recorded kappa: 1.36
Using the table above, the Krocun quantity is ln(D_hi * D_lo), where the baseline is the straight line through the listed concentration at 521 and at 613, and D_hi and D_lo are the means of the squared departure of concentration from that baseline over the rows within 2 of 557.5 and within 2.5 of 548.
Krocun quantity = -8.9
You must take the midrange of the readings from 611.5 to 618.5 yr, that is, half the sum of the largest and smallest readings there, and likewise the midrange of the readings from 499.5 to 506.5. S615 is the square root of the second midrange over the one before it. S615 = 0.93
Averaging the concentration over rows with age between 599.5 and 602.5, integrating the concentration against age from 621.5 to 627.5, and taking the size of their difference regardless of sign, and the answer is 6.06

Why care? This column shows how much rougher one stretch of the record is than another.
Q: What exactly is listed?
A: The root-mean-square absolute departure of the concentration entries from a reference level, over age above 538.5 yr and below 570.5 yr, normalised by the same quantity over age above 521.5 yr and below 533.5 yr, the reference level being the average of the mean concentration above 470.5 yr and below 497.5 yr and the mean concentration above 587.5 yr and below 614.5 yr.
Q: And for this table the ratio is 1.5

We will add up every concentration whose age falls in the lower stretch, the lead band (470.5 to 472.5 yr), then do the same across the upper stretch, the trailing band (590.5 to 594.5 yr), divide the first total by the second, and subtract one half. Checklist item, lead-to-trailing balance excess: 0.08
